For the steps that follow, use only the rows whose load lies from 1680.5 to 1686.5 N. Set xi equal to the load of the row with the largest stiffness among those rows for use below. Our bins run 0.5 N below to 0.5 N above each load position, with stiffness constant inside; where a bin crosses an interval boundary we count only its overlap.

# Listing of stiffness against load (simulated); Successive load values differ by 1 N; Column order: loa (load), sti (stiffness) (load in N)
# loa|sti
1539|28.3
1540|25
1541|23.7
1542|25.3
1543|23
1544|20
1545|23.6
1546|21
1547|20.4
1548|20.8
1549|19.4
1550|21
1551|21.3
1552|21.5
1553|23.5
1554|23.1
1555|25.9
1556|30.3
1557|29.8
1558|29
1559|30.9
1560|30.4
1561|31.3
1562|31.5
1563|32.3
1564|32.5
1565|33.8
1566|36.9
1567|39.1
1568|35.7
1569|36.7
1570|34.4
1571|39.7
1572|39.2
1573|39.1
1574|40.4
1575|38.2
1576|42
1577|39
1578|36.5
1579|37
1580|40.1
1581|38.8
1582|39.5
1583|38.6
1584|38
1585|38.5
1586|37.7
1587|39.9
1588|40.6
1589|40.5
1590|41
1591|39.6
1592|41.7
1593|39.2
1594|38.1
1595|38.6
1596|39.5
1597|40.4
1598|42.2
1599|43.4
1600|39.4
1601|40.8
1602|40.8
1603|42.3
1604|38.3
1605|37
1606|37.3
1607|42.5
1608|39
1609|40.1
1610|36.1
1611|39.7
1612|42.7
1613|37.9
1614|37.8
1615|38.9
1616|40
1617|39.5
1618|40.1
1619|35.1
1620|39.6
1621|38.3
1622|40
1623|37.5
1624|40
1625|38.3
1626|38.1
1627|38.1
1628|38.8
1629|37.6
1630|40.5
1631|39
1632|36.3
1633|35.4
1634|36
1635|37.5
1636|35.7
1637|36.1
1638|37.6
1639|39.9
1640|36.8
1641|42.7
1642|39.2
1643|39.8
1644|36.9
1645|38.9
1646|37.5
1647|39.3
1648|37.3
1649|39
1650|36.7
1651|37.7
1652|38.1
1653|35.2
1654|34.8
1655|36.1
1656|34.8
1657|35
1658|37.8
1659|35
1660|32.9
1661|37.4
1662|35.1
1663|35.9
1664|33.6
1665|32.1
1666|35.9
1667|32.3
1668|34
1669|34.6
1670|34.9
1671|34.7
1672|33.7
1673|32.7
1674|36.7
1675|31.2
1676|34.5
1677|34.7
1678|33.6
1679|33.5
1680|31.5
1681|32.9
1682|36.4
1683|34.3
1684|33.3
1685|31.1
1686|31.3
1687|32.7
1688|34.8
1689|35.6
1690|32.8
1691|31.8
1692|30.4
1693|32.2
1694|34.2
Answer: 1682 N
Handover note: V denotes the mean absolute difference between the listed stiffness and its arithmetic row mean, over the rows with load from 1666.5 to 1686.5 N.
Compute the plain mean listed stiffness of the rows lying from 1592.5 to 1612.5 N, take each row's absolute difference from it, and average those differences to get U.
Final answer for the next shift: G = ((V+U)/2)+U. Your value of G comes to 3.1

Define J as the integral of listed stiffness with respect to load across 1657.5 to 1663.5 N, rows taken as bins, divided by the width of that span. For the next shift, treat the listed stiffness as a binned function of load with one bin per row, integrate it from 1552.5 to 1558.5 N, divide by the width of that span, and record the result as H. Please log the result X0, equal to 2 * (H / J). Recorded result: 1.51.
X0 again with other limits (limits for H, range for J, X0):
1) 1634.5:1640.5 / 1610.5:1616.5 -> 1.89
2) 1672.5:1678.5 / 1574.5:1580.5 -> 1.75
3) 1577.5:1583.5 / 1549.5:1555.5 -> 3.38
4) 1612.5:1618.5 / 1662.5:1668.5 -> 2.30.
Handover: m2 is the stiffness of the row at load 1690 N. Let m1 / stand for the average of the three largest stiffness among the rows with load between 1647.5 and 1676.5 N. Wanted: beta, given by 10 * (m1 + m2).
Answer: 711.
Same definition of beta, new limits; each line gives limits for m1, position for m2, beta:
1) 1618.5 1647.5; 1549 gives 605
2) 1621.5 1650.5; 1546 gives 621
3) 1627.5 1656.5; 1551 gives 623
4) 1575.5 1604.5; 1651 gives 803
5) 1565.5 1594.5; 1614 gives 794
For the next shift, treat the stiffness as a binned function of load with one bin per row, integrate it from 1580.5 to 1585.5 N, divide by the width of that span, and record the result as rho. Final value 38.7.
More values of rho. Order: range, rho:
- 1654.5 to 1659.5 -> 35.7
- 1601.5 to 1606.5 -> 39.1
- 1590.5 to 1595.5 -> 39.4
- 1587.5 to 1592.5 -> 40.7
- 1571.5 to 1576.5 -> 39.8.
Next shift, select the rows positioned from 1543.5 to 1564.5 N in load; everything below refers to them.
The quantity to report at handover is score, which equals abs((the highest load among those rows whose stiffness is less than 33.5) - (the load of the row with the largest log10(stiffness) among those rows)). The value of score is 0 N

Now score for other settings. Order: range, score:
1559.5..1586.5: 12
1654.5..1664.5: 2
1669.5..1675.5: 1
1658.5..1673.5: 12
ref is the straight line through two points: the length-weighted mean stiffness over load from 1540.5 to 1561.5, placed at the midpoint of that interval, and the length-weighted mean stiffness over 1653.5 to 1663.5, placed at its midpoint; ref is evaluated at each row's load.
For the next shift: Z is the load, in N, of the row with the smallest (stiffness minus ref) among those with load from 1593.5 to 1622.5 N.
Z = 1619 N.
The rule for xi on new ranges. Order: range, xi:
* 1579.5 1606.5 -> 1599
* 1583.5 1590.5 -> 1590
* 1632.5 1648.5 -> 1641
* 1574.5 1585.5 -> 1576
